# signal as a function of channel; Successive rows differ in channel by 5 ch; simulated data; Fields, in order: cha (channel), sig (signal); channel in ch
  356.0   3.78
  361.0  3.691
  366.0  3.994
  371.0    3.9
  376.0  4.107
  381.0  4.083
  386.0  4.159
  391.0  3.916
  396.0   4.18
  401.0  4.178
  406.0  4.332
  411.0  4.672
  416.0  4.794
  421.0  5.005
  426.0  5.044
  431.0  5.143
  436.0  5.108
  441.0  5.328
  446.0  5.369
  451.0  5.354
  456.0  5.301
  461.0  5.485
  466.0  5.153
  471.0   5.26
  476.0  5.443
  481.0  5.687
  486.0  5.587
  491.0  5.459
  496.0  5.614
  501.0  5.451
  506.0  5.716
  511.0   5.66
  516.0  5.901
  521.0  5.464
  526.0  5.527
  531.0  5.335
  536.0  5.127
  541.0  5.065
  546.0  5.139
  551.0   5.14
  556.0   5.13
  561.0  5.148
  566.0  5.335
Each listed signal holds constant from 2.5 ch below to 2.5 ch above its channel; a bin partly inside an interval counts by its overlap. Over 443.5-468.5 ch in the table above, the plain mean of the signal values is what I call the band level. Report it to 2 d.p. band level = 5.33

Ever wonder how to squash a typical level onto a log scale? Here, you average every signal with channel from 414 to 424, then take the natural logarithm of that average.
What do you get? 1.59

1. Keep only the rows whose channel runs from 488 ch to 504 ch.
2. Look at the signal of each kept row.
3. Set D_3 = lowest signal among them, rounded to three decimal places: 5.451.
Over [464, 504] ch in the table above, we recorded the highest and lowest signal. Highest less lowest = 0.53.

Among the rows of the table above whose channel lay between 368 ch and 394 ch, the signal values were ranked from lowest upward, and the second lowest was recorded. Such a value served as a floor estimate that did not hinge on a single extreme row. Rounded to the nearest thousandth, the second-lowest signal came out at 3.916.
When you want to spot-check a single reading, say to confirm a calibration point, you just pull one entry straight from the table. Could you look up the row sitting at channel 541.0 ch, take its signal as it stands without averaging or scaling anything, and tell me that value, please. 5.065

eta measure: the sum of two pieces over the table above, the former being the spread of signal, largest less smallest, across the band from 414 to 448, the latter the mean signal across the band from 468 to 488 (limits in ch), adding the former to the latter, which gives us 6.1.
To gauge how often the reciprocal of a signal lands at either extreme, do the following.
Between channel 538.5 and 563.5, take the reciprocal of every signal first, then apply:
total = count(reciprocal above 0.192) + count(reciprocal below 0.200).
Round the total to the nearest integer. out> 10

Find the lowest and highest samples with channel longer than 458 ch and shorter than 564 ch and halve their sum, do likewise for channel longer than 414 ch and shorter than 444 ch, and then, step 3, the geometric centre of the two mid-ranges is 5.27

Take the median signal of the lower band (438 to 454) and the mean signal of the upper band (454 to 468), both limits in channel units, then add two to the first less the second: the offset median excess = 2.0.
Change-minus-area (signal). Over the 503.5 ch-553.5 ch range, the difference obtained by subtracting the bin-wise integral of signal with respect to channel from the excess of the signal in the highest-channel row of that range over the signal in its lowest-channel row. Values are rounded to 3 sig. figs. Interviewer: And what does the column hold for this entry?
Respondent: -271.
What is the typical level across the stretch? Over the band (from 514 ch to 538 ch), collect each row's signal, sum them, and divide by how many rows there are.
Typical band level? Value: 5.47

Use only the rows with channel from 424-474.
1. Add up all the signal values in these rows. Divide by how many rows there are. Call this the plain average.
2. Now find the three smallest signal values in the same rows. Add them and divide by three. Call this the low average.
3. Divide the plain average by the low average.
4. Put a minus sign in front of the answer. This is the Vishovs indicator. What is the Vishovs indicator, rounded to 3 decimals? -1.031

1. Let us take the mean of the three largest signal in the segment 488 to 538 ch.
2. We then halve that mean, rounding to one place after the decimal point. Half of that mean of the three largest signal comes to 2.9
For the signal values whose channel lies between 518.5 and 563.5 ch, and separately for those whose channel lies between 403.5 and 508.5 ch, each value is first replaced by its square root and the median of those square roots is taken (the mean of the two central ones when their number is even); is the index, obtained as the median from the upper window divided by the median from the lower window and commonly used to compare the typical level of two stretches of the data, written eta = 0.98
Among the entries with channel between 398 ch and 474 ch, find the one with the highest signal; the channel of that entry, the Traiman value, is 461.0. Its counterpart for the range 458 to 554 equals 516.0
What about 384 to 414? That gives 411.0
